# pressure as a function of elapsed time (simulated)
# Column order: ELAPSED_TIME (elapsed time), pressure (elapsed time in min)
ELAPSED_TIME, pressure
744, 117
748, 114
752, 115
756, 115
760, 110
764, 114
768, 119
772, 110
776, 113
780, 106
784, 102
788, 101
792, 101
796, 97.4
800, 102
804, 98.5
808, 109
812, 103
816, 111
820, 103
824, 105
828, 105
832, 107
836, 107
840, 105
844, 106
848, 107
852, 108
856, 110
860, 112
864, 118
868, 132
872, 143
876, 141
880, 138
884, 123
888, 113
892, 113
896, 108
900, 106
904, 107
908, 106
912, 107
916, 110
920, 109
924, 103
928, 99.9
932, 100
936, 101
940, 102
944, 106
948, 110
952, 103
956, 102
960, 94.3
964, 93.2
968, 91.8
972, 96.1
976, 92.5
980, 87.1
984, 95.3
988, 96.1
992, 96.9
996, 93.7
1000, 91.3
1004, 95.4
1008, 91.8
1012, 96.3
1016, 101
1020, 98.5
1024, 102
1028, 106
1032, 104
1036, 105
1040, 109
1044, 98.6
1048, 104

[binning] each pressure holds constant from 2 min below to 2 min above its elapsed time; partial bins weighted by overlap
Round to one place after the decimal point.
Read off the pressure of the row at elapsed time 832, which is 107.0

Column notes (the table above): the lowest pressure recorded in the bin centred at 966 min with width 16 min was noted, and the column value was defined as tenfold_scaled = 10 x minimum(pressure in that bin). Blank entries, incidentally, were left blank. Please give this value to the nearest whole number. 918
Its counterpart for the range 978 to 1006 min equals 871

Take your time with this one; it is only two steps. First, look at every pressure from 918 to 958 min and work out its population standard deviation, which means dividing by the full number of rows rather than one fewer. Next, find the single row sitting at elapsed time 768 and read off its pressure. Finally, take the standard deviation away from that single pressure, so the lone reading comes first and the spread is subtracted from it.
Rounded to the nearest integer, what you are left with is 116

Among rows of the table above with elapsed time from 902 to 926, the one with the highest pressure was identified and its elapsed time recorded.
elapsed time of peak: 916 min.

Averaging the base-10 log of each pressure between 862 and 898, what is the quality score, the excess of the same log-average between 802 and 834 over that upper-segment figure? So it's -0.07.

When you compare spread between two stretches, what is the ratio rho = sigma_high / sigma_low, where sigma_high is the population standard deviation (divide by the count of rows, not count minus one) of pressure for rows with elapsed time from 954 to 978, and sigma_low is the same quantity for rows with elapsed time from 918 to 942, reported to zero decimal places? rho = 1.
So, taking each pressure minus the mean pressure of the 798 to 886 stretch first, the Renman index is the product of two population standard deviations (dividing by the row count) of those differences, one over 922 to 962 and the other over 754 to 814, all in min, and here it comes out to 25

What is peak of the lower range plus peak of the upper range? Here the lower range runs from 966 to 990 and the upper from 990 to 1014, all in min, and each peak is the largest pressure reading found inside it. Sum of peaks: 193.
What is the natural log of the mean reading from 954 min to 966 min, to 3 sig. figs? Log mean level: 4.57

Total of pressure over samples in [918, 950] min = 831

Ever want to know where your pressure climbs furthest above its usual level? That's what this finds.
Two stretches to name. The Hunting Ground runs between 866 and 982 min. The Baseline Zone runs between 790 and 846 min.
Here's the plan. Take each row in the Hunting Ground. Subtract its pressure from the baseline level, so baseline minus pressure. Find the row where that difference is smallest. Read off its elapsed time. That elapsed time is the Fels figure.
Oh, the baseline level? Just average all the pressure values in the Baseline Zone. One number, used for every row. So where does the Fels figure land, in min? 872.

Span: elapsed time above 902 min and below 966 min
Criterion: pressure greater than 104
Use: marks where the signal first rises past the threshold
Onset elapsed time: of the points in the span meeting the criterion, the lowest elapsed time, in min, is 904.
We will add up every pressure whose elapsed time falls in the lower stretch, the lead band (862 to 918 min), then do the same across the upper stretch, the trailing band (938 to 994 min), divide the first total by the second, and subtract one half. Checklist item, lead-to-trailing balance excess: 0.72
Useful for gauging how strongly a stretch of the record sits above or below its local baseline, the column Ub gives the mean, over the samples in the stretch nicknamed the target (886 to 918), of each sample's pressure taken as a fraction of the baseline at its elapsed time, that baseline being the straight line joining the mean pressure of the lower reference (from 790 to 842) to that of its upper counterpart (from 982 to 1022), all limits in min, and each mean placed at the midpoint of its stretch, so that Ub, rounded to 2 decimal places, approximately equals 1.09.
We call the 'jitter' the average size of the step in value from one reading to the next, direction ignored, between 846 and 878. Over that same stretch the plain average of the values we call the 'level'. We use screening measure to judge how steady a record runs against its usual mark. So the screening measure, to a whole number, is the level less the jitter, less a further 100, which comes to 16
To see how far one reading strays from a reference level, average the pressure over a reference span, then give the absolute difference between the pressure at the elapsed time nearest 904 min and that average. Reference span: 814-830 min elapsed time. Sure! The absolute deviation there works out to 1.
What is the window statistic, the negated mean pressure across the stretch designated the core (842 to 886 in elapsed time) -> -122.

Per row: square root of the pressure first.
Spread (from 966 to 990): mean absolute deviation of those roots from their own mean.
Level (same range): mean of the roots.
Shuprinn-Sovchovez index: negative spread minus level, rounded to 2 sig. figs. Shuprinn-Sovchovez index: -9.8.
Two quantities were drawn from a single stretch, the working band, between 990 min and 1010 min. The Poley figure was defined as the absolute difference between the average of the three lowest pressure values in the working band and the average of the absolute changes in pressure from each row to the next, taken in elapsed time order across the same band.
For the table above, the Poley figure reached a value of 89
